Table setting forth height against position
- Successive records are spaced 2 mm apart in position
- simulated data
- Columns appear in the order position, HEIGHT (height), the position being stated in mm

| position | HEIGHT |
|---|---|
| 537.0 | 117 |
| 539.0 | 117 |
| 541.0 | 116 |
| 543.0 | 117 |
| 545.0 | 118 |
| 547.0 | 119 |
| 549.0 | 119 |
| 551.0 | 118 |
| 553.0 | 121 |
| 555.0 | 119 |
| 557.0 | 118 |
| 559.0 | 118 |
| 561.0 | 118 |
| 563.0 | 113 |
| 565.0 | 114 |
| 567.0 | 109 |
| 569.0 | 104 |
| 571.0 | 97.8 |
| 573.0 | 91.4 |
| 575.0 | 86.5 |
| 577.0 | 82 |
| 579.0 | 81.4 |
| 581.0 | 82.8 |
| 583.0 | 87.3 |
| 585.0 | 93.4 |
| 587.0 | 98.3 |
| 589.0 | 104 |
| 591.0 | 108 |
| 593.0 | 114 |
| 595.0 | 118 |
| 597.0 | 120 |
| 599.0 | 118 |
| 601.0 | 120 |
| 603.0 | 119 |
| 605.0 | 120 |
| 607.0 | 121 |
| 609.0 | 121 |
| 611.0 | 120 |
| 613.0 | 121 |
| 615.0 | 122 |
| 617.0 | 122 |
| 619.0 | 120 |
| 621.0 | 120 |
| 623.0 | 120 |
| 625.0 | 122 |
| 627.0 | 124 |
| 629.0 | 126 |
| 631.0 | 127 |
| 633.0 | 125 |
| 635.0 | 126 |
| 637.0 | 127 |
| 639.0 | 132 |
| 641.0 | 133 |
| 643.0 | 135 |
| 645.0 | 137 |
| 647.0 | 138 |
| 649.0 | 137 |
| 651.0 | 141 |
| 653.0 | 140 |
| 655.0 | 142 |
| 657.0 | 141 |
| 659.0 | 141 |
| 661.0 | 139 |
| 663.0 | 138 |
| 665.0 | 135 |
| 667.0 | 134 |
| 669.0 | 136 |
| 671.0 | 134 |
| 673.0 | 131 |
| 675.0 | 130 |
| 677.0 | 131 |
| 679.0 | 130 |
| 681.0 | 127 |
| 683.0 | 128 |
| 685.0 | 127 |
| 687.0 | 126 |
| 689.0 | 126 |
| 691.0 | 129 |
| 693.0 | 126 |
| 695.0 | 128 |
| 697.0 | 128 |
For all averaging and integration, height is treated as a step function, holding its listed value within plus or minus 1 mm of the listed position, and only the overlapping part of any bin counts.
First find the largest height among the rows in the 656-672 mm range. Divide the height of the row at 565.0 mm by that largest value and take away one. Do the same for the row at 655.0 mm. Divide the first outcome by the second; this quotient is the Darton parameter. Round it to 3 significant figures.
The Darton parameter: -27.0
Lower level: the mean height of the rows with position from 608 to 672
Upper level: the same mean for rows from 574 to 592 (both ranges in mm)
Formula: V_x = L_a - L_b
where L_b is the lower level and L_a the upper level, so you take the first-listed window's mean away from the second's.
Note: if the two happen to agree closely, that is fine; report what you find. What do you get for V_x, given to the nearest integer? -39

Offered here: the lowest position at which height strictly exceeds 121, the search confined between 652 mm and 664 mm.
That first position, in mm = 653.0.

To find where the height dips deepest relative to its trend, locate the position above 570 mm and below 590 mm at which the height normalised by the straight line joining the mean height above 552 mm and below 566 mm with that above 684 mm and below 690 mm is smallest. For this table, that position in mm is 579.0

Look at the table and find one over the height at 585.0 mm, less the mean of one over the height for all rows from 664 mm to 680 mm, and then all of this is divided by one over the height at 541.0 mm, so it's 0.37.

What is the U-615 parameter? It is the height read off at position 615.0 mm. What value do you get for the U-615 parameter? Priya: 122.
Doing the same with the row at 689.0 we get 126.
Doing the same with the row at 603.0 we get 119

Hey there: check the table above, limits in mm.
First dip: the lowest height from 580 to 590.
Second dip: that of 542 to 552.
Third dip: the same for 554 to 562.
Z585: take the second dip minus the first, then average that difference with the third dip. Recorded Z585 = 76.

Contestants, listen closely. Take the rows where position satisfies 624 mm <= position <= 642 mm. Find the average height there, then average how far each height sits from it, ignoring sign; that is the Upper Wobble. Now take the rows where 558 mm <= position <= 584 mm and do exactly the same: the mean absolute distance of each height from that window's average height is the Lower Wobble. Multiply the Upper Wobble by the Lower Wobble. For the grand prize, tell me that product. 32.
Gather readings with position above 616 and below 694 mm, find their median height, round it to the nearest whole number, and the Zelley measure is 130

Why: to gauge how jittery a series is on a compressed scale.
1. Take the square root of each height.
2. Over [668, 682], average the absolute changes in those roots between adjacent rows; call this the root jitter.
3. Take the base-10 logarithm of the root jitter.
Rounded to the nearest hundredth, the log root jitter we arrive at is -1.10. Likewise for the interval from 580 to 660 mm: -1.02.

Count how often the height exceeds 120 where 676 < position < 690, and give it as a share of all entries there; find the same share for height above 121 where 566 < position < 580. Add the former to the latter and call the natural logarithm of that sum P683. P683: 0.0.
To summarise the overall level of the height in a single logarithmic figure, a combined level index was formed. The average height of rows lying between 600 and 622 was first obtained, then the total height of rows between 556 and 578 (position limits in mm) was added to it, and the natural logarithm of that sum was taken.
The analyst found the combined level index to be 7.15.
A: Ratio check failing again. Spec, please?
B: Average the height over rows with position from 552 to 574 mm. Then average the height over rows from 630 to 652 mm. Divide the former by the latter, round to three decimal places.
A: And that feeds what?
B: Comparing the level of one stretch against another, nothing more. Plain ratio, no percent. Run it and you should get 0.839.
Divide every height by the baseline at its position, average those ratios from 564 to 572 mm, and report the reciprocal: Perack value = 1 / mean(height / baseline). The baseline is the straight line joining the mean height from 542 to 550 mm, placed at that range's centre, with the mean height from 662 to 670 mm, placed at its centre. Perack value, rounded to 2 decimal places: 1.14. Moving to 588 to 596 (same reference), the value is 1.13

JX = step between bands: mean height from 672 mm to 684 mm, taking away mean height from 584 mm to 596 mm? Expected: 24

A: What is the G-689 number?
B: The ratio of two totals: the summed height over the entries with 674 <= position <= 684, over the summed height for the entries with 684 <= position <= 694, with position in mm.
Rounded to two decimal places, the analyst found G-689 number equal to 1.02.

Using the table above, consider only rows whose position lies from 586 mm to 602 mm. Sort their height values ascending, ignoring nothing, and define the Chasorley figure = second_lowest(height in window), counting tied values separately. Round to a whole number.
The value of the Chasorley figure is 104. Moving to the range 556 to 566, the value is 114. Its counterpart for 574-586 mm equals 82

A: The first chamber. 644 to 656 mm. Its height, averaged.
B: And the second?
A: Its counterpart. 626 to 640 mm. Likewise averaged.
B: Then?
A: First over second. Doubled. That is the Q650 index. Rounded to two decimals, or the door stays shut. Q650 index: 2.20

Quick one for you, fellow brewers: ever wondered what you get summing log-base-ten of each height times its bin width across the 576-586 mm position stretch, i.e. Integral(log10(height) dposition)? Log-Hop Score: 19.3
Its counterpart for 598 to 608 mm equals 20.8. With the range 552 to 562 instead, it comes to 20.7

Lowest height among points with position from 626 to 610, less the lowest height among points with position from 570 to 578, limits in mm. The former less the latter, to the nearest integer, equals 38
